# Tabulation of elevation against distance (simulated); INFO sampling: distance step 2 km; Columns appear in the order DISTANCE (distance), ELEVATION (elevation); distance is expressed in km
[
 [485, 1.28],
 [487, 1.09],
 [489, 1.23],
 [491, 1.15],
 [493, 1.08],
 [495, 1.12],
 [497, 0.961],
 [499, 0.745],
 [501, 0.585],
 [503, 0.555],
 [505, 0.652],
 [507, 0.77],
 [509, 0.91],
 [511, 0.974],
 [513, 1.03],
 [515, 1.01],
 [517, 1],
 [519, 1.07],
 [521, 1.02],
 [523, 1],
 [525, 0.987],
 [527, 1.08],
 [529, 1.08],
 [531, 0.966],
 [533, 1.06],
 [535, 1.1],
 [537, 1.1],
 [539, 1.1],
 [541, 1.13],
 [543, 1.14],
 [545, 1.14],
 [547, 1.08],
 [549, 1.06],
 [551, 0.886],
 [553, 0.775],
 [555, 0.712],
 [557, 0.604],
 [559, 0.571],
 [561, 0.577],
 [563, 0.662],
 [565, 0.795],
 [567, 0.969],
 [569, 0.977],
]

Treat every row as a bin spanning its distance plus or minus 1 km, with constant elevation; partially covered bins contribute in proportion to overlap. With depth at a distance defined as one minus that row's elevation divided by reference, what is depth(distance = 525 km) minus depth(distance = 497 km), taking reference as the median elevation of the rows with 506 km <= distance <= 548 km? -0.02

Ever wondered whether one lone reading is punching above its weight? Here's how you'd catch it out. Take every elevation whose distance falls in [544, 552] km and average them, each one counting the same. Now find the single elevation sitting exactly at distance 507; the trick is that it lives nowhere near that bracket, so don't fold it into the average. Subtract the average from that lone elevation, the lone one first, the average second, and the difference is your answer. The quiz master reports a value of -0.27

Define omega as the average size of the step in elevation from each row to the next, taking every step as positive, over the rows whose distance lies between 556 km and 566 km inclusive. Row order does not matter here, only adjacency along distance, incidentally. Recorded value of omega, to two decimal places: 0.06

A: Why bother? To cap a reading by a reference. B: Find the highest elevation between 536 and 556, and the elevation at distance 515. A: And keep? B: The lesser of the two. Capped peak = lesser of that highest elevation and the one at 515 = 1.01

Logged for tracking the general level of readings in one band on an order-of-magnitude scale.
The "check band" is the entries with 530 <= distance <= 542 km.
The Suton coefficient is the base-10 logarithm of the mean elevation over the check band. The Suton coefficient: 0.03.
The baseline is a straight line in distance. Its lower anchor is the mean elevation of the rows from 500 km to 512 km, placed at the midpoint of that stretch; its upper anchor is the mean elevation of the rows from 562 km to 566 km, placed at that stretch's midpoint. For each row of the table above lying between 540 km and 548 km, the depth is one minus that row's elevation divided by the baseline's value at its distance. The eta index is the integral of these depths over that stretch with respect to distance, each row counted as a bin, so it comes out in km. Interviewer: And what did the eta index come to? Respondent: -4.3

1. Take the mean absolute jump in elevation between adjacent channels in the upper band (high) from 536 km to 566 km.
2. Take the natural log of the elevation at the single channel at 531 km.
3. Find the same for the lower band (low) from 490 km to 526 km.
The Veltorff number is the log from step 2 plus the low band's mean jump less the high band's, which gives -0.02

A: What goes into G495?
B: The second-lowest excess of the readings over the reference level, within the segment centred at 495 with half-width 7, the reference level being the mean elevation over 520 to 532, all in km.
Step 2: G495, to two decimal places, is -0.28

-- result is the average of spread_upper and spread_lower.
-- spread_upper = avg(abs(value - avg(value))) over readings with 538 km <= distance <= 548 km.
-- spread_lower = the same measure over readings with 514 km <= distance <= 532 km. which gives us 0.029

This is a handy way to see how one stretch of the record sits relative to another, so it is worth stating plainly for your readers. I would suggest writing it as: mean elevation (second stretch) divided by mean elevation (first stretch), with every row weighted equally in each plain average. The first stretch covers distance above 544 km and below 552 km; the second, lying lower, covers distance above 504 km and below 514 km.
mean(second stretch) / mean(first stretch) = 0.83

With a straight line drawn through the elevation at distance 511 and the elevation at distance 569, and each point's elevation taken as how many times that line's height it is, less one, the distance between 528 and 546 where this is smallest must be 531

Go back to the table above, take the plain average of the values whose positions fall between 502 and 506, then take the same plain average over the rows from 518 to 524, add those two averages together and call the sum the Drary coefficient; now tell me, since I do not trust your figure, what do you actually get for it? 1.63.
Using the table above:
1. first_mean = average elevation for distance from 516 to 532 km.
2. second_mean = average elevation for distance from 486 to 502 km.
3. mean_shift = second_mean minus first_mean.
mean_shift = 0.0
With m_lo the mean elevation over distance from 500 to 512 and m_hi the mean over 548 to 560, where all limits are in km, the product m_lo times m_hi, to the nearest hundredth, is 0.57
